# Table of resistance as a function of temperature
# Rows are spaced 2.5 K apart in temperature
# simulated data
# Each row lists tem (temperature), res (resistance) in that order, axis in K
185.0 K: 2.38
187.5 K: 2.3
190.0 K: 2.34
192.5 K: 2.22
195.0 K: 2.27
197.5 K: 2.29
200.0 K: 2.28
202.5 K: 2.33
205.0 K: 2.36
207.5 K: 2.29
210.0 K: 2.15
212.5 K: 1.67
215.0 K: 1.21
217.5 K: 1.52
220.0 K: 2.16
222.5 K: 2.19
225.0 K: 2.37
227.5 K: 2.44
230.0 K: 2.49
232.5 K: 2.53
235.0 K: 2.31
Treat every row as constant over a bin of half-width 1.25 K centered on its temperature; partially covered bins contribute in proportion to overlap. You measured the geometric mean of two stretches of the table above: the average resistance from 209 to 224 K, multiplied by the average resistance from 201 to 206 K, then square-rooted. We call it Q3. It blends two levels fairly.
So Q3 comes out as 2.06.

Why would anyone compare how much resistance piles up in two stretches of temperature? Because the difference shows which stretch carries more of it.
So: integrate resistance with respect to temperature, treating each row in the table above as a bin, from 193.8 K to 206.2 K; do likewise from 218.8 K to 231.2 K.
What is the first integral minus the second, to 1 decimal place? -0.3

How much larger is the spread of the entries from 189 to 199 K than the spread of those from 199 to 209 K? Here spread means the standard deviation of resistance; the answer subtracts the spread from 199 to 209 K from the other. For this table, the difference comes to 0.0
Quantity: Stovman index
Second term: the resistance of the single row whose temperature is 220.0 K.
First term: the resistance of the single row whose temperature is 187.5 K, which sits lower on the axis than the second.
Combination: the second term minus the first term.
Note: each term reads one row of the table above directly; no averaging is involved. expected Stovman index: -0.14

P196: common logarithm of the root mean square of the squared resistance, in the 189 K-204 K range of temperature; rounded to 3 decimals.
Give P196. 0.719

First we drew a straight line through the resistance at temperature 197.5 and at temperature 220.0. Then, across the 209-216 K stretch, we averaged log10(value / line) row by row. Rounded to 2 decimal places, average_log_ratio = -0.13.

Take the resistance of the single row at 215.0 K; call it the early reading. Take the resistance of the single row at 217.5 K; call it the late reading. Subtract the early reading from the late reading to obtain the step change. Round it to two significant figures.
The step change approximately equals 0.31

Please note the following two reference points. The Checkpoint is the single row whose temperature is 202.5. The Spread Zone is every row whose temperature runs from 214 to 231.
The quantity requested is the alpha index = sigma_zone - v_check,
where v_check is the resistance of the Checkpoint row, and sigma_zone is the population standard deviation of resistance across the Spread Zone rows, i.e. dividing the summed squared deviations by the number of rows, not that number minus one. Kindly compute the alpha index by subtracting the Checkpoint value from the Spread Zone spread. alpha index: -1.87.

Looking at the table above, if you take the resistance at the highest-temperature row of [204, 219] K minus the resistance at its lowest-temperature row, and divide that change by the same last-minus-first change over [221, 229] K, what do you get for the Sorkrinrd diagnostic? -3.4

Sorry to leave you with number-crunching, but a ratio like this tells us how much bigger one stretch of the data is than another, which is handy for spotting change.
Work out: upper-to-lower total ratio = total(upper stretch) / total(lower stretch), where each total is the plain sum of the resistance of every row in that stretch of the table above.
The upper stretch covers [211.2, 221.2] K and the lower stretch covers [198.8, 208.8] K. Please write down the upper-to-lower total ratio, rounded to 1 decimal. 0.7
